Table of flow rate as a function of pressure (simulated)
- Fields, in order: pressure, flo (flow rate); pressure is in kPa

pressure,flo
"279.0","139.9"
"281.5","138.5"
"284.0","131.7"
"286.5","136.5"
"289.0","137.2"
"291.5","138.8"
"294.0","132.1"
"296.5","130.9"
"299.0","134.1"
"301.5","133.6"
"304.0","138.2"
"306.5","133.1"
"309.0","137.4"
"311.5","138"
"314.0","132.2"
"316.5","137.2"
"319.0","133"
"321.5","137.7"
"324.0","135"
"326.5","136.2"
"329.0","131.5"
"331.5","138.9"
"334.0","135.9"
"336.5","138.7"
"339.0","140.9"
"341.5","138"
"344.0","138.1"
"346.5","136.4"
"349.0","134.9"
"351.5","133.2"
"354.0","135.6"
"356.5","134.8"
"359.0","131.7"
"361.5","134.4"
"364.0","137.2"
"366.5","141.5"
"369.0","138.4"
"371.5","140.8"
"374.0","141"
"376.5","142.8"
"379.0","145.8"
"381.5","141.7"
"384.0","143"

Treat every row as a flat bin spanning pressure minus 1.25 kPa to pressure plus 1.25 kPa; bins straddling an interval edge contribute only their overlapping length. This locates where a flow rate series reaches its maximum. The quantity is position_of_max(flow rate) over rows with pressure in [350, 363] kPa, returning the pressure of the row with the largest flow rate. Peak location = 354.0 kPa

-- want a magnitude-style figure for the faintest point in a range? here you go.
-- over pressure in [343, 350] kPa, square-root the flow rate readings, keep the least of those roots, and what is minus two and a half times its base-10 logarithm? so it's -2.663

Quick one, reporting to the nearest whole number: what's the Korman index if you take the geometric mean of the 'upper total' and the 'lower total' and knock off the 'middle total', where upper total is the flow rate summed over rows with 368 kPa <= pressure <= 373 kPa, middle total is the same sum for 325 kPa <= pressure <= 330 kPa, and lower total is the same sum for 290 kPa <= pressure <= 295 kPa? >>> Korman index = 7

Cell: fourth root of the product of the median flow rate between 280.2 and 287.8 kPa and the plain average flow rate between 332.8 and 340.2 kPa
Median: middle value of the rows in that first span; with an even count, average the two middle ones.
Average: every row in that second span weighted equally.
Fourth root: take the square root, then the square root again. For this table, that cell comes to 11.7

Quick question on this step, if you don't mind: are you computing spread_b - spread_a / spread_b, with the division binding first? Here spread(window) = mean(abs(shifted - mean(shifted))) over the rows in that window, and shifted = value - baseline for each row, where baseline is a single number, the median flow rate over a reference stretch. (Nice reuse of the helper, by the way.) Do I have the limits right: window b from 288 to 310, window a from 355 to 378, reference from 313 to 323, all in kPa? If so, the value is 1.3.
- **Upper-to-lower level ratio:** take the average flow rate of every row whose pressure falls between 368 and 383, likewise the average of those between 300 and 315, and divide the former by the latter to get 1.05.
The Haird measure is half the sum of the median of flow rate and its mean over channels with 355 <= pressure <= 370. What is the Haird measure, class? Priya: 136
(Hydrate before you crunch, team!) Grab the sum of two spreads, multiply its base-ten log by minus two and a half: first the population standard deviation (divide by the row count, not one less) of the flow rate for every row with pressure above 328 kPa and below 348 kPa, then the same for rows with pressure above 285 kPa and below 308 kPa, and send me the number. -1.81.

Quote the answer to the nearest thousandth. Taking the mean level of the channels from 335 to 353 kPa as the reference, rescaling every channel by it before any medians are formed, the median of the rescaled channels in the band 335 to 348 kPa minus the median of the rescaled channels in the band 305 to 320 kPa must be 0.022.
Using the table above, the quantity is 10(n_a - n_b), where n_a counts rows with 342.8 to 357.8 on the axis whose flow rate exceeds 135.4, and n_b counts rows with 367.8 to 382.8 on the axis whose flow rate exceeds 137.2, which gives -30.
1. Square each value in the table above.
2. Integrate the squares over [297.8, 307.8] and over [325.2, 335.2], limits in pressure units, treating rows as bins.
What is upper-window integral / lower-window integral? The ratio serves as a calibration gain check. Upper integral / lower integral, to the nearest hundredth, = 1.01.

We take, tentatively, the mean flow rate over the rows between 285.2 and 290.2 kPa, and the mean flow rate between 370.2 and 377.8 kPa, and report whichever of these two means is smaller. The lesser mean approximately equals 136.8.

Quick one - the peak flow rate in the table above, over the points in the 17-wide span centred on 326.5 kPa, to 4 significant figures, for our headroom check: 138.9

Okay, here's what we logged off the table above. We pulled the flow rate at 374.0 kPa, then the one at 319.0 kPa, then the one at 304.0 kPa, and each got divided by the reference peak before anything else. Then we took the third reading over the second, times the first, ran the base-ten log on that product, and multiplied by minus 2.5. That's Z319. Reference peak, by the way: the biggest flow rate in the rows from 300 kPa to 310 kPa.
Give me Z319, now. -0.063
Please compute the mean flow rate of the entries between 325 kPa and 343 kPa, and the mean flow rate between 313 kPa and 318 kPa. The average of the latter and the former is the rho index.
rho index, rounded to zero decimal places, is 136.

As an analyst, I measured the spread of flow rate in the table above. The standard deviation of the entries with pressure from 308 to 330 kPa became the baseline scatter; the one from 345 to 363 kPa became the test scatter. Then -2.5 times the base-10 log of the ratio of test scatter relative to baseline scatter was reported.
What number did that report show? 0.5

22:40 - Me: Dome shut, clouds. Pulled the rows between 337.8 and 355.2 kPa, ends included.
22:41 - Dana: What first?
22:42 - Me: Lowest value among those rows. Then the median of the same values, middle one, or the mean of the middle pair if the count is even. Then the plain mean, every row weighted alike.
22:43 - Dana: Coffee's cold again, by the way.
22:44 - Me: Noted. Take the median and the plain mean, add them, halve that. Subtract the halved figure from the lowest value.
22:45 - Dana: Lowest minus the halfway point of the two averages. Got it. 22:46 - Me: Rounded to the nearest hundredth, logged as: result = -3.36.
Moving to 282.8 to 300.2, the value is -3.39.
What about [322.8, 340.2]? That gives -4.96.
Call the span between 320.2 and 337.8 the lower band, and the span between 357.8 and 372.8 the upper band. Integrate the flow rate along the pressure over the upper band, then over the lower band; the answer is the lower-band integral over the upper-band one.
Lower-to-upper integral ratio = 1.2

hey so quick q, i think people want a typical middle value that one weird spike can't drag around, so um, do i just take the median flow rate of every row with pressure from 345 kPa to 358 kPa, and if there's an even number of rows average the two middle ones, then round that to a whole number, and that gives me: 135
